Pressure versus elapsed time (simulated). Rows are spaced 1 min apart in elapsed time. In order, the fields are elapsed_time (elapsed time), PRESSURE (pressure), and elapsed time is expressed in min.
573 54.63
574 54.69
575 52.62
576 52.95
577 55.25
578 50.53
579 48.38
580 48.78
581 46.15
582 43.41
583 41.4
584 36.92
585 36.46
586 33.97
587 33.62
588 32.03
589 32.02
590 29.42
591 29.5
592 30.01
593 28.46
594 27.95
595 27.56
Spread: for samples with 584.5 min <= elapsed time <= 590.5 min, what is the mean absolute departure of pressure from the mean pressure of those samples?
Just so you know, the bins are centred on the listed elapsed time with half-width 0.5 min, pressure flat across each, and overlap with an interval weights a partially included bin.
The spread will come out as 1.8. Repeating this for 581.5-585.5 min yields 2.9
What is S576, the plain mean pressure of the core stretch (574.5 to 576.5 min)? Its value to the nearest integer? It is 53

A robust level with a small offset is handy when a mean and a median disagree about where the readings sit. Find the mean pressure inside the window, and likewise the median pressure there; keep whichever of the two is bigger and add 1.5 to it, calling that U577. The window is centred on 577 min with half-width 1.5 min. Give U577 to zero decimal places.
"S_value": 54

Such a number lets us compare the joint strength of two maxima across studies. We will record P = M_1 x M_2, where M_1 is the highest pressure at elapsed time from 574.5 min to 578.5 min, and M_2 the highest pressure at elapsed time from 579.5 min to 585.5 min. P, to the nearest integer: 2695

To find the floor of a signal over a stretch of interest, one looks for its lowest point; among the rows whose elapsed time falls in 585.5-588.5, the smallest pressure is 32.03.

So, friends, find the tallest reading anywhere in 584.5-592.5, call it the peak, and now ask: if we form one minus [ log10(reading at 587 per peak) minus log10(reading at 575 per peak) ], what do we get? 1.195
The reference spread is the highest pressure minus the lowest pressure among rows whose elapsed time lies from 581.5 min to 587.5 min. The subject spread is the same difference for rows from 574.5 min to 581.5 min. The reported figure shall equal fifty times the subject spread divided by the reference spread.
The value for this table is 46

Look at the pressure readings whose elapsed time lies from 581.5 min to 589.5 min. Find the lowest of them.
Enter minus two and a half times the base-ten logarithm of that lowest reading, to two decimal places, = -3.76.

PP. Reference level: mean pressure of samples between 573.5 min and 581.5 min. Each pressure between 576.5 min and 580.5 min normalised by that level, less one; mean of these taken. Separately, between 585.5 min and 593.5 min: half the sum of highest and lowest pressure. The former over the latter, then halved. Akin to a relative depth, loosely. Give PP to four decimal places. -0.0001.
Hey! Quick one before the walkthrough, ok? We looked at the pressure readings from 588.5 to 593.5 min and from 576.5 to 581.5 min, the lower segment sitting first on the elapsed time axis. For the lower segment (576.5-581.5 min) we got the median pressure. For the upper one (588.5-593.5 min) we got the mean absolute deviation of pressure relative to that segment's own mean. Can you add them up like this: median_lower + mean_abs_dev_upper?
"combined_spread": 50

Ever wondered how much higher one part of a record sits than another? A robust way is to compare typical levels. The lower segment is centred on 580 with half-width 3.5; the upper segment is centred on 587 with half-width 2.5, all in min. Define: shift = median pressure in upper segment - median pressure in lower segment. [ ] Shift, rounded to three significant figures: -14.8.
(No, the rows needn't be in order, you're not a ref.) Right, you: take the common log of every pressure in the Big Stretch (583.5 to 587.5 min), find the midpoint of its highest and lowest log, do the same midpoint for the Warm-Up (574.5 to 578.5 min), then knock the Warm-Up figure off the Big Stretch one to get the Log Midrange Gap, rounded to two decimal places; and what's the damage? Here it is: -0.18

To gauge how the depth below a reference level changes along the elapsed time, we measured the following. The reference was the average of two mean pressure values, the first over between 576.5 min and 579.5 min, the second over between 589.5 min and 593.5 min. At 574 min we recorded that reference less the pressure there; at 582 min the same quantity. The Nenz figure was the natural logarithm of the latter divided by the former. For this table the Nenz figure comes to -1.5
